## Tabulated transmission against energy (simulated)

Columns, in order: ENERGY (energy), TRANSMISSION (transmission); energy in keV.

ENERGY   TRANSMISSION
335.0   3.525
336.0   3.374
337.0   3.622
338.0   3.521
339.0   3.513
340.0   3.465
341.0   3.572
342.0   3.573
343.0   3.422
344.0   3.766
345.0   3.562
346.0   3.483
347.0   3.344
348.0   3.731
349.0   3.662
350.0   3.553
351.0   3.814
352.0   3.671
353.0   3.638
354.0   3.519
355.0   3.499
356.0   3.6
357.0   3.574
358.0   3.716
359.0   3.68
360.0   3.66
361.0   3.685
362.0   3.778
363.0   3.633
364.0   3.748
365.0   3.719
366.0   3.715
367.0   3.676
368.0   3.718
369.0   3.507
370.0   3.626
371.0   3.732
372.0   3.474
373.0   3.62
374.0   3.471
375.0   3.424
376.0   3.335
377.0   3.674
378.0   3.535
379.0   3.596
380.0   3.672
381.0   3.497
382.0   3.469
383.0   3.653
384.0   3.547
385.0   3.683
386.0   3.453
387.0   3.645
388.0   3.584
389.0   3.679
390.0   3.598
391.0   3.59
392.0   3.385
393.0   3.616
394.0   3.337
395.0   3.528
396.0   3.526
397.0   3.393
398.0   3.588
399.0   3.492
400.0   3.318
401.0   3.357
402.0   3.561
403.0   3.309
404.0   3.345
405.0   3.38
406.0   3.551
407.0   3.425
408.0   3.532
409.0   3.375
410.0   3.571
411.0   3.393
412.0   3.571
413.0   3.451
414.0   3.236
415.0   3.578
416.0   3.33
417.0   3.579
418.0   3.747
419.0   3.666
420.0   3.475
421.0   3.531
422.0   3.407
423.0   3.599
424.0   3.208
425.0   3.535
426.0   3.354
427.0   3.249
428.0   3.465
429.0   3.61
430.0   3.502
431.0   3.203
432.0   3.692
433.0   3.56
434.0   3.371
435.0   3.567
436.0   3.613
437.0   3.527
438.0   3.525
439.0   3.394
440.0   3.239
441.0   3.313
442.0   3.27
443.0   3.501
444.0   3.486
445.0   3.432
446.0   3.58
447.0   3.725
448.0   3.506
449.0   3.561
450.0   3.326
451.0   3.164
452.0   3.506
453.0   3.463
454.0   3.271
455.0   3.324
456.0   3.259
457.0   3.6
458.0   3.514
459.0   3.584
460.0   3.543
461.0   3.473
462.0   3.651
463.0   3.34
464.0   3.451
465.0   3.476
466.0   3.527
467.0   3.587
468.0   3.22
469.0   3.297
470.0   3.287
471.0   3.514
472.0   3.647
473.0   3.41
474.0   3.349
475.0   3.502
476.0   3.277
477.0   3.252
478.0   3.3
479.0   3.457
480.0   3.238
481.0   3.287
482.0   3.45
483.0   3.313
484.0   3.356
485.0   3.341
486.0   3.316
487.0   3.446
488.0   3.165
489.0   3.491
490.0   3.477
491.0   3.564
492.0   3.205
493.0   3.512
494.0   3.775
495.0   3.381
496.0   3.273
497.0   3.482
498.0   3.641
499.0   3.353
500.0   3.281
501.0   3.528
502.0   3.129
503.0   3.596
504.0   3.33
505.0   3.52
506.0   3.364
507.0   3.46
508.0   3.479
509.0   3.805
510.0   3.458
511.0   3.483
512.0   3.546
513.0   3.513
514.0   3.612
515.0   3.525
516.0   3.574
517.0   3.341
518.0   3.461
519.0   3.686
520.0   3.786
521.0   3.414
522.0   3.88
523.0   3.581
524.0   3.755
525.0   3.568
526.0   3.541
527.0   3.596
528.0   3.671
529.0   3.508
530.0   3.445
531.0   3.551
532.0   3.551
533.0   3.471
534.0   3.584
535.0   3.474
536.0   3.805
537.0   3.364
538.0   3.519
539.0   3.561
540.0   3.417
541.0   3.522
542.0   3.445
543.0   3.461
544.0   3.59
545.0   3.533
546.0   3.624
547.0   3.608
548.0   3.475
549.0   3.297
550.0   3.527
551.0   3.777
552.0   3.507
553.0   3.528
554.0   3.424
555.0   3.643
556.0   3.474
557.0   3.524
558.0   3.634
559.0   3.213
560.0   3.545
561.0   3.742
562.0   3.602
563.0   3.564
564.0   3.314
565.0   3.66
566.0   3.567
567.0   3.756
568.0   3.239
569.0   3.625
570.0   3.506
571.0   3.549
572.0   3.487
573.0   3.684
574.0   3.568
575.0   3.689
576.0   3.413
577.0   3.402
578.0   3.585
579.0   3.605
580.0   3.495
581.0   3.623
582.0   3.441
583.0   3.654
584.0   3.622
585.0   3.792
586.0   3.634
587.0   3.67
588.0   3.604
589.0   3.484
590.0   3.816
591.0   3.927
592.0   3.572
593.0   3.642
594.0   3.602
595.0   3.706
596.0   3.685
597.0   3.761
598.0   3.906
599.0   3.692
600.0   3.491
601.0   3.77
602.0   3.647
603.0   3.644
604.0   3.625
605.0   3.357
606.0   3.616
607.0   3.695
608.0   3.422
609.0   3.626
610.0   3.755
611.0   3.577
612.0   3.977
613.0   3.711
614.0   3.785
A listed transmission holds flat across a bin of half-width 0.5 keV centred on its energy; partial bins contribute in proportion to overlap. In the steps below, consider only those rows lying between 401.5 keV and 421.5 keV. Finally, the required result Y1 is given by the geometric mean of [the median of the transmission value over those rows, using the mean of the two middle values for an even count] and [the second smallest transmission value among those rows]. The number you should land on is 3.40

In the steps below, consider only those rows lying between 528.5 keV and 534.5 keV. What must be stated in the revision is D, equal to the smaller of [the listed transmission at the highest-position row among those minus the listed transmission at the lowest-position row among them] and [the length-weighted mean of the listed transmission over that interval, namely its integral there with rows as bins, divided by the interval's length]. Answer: 0.08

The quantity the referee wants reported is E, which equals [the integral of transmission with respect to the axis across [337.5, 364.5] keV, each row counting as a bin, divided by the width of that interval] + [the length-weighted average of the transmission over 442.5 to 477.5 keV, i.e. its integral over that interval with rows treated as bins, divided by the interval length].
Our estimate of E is 7.05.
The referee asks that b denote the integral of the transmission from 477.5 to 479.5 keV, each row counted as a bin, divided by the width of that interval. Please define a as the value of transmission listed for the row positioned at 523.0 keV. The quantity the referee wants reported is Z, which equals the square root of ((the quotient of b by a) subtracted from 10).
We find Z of 3.01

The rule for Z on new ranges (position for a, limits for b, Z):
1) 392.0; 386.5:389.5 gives 2.99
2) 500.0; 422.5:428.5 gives 2.99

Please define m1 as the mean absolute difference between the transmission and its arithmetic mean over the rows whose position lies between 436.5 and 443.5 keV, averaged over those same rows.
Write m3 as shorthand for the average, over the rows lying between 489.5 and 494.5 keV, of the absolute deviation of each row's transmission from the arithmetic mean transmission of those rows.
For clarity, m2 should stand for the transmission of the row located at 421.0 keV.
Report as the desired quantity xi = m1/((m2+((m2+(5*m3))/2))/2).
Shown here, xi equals 0.037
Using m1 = 0.10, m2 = 3.531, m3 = 0.132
